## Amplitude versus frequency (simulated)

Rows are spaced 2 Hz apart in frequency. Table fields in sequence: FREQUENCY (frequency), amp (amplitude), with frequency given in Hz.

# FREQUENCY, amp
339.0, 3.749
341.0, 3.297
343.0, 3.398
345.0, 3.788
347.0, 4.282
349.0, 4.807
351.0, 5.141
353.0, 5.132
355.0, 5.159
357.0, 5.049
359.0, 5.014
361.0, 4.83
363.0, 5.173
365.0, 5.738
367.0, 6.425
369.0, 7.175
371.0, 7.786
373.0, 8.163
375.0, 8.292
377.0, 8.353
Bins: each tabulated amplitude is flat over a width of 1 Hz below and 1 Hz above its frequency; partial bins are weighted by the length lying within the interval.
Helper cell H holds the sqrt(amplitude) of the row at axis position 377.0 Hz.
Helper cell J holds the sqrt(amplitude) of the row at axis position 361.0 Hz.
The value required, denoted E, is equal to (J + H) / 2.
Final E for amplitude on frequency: 2.54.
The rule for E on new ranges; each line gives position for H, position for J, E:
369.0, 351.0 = 2.47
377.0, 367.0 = 2.71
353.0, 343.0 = 2.05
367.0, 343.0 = 2.19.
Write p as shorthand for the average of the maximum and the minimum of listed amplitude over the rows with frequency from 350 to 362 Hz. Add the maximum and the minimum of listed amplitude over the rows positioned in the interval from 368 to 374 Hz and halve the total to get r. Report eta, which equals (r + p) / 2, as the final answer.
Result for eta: 6.3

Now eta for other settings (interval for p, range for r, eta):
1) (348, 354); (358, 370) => 5.5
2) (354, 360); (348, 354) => 5.0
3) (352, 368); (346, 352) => 5.2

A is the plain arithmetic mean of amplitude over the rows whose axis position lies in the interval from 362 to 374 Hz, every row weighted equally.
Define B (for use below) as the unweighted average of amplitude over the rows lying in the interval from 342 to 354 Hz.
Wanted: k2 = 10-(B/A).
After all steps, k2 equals 9.3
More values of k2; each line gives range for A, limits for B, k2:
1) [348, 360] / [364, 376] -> 8.6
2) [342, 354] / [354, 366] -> 8.8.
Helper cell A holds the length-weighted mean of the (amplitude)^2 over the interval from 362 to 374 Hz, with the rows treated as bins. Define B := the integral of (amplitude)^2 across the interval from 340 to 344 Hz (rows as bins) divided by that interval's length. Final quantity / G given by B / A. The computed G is 0.24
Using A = 47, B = 11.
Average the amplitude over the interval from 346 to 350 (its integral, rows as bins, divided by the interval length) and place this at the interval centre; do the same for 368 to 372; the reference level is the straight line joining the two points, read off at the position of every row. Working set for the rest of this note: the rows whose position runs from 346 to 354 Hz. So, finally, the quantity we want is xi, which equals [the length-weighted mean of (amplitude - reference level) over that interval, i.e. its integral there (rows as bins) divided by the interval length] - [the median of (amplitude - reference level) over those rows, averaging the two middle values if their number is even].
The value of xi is 0.004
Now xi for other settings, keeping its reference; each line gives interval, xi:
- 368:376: -0.052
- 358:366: 0.000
